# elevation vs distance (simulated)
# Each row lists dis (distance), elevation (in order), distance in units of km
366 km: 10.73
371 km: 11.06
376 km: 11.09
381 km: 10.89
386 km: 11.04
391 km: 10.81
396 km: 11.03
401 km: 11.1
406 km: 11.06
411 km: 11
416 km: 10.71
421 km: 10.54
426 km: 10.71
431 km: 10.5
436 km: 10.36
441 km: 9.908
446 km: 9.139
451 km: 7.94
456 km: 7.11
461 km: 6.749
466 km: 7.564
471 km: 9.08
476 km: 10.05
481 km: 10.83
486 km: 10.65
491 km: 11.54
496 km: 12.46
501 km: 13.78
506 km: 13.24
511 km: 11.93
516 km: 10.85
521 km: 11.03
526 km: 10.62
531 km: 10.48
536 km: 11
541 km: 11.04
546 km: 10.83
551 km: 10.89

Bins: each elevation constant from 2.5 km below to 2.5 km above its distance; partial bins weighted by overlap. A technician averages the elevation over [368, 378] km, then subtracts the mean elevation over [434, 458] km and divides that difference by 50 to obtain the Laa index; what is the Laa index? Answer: 0.04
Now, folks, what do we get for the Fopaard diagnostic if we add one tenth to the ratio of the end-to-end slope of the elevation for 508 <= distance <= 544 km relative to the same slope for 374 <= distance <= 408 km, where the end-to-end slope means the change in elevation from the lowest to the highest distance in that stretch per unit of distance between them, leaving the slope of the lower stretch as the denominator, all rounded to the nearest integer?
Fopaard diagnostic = 30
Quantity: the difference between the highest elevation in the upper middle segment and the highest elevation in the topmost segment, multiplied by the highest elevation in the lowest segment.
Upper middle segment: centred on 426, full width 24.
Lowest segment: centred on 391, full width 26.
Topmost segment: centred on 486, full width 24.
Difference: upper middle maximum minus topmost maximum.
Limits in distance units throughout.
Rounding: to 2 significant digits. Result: -19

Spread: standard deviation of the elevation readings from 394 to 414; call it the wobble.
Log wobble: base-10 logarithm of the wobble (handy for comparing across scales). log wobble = -1.4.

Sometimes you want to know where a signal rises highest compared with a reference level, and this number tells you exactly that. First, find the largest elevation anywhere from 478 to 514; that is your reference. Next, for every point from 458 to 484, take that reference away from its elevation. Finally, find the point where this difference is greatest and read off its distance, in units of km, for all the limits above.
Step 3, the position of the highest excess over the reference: 481 km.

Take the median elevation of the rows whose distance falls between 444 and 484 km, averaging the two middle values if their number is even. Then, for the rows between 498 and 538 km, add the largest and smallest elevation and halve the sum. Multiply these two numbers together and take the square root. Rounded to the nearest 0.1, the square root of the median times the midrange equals 10.2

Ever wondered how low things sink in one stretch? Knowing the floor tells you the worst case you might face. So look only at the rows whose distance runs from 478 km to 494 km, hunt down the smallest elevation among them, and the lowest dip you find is 10.65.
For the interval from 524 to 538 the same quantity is 10.48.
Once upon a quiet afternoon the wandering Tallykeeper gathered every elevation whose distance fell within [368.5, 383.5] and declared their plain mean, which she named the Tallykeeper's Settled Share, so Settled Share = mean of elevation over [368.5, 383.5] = 11.0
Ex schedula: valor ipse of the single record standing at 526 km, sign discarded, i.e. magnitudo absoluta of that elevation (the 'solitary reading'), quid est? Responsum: 10.6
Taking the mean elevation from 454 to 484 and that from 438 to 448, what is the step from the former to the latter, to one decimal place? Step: 1.0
